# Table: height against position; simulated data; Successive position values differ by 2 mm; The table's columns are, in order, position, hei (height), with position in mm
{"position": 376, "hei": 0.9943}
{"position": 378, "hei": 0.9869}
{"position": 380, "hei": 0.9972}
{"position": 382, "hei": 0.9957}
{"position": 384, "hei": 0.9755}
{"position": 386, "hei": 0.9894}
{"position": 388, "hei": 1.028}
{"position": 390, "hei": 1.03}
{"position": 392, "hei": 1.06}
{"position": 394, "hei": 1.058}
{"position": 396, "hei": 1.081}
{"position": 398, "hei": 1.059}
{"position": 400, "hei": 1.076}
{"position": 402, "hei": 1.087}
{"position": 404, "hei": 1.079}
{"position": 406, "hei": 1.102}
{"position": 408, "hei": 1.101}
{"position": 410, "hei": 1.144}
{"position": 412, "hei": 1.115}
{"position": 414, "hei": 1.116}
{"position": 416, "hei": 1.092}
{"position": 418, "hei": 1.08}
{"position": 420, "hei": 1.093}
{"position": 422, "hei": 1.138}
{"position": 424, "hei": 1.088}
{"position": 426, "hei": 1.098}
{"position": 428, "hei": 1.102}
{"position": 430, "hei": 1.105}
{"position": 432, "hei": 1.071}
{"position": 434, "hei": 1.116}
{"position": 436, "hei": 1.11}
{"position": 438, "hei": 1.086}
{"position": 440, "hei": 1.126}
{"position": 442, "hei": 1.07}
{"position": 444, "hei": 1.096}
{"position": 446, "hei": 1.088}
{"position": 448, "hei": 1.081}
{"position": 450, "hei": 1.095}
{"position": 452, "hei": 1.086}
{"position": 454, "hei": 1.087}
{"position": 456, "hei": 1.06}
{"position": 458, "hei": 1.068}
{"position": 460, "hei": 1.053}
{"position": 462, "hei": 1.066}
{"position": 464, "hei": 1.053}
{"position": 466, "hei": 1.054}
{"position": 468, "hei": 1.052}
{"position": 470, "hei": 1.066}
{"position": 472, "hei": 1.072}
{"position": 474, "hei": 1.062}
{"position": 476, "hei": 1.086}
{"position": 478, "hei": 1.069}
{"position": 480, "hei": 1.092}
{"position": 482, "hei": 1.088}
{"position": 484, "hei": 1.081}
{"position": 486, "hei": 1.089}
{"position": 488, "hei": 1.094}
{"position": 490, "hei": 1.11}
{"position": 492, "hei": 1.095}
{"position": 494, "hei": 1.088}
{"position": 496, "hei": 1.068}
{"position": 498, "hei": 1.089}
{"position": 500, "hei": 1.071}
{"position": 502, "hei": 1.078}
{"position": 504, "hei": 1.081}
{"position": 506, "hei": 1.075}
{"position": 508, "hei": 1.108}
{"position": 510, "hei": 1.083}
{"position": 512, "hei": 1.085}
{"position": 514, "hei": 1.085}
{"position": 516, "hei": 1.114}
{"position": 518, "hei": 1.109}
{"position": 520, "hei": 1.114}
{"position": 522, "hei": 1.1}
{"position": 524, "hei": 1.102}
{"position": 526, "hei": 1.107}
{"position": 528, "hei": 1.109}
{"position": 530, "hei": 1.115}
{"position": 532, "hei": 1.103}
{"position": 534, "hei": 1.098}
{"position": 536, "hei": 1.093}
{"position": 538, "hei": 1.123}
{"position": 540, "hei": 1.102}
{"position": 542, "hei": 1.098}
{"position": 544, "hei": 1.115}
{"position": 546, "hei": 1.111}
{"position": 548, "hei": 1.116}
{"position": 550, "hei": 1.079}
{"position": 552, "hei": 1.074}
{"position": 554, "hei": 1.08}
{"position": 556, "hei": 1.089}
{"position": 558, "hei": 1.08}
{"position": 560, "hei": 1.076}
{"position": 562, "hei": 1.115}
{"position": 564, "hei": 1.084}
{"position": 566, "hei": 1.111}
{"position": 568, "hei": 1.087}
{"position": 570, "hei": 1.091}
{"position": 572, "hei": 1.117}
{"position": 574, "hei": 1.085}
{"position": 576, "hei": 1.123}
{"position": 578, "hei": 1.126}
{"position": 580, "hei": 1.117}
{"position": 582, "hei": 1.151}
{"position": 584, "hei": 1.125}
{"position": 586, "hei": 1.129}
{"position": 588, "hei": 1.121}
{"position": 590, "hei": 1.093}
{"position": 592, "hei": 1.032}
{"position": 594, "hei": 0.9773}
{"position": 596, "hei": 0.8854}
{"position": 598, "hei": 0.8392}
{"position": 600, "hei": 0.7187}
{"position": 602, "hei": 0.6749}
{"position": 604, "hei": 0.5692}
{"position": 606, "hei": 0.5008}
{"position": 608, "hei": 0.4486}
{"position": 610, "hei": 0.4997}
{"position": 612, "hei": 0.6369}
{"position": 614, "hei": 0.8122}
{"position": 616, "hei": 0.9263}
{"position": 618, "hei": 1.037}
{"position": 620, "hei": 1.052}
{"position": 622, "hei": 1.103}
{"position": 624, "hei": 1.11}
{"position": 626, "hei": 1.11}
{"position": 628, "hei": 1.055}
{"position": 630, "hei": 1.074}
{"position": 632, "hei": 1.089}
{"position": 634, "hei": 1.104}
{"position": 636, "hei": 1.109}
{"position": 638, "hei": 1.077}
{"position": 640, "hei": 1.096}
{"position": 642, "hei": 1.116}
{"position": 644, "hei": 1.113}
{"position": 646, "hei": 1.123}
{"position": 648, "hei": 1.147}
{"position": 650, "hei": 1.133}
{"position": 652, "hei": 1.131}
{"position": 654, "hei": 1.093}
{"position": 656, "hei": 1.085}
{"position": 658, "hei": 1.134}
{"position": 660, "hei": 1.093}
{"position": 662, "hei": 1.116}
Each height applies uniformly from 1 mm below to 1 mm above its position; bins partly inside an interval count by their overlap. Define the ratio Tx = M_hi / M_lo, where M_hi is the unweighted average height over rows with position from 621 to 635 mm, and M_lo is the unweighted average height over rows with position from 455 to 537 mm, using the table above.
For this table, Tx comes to 1.01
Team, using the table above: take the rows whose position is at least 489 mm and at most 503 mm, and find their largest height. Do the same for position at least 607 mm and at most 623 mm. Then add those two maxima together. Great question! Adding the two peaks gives 2.21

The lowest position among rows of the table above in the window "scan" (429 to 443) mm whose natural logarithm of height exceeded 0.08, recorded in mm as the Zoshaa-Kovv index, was 430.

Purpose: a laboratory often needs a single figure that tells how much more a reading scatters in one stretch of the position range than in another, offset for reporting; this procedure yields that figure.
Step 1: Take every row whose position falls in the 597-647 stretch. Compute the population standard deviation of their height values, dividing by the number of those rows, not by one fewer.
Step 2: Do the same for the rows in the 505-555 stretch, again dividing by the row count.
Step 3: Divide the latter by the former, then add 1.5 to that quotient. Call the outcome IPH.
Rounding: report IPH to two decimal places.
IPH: 1.56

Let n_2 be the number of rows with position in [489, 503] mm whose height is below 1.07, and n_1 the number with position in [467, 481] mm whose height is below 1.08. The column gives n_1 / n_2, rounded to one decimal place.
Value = 5.0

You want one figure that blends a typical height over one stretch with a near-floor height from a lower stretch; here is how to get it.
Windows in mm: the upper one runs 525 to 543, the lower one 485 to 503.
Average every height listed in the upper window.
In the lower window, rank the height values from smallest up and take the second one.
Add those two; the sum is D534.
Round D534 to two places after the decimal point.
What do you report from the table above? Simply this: 2.18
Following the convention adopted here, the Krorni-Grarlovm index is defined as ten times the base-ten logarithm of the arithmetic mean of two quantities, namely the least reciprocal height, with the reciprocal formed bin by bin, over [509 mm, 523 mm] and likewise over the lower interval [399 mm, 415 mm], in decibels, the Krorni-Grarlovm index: -0.53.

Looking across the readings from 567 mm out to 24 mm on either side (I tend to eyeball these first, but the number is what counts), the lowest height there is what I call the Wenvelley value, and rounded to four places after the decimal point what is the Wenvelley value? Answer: 1.0740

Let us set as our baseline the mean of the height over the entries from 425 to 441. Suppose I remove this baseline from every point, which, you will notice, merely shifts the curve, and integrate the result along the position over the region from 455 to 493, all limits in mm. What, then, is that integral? -1.0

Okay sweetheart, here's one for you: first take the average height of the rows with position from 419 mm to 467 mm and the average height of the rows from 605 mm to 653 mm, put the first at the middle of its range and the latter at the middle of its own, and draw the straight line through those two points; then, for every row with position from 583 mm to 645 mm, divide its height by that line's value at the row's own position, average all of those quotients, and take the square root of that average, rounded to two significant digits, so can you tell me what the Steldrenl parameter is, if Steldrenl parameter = 0.98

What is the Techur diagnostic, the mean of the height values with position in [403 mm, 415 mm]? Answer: 1.11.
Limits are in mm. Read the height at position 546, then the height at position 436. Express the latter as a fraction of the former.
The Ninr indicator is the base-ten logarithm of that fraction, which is 0.00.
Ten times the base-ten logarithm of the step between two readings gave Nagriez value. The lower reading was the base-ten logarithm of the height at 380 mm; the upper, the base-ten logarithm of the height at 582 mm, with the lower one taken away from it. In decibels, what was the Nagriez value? -12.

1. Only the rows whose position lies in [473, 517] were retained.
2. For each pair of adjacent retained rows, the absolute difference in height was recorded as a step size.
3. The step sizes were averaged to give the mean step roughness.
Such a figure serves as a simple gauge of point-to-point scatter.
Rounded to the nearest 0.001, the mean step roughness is 0.014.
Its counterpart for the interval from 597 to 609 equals 0.078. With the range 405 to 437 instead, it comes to 0.021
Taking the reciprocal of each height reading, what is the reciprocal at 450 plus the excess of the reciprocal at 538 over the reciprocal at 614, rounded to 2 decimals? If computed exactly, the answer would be 0.57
